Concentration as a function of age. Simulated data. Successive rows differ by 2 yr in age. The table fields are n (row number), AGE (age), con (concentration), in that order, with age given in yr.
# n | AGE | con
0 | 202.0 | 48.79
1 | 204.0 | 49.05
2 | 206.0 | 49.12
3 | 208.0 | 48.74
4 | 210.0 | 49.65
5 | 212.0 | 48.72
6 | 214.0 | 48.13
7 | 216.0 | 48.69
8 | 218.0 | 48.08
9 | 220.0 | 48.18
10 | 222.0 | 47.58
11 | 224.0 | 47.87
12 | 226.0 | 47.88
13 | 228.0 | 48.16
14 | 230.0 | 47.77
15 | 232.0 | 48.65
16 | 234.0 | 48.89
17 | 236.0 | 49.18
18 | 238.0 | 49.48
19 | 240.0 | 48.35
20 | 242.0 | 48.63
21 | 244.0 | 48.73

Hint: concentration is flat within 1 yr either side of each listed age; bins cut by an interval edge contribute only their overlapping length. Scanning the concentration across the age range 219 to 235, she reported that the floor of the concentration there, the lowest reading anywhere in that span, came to 47.58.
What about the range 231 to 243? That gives 48.35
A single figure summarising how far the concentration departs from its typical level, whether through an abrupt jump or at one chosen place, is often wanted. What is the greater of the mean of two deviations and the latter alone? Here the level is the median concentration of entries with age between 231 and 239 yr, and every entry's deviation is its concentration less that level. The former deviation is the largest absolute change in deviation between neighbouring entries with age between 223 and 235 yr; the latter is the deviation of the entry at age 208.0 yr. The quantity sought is 0.3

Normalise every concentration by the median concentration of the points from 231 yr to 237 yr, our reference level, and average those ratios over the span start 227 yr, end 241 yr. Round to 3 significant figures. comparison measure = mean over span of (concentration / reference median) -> 0.995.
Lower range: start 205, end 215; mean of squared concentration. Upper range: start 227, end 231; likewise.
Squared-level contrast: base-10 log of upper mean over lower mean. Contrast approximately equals -0.016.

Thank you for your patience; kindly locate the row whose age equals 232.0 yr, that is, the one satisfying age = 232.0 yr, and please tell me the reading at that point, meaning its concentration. 48.65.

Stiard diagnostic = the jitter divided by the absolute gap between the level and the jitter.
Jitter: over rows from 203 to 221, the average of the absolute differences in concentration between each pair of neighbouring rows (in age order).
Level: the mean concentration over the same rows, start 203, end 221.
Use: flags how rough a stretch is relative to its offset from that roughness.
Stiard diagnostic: 0.0108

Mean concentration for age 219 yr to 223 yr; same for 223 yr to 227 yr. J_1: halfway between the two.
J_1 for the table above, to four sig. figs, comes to 47.88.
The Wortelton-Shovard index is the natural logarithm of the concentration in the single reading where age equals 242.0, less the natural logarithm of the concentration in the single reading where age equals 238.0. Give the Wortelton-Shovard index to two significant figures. -0.017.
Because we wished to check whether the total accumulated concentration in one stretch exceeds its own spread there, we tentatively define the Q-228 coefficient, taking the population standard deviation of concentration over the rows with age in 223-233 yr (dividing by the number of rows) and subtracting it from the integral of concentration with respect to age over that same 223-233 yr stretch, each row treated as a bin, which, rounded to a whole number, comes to 480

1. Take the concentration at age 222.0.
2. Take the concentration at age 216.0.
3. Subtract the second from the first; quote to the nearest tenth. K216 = -1.1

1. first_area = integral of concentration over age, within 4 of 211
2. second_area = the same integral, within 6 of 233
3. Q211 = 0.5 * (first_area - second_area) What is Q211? -97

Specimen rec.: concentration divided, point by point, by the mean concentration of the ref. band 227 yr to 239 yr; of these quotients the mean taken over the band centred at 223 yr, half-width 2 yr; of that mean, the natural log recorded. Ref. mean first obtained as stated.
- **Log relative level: -0.020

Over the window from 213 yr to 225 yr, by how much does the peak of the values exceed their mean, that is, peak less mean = 0.60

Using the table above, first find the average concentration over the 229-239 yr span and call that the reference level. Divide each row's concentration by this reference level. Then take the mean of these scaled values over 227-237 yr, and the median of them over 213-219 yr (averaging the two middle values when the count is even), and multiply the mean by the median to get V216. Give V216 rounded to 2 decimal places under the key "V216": 0.98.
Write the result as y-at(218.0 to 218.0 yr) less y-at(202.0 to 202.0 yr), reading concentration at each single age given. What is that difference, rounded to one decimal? -0.7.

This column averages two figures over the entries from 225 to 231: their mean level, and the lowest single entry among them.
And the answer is 47.9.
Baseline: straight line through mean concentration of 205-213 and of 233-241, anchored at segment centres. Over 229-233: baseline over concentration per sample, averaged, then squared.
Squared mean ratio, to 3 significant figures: 1.03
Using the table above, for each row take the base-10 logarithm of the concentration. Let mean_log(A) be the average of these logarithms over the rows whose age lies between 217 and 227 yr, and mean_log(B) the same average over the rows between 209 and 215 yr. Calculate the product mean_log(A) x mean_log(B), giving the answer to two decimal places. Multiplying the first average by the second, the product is 2.84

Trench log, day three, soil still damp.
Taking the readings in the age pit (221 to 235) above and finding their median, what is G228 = 47.9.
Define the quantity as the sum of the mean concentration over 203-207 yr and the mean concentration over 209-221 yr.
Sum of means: 97.7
